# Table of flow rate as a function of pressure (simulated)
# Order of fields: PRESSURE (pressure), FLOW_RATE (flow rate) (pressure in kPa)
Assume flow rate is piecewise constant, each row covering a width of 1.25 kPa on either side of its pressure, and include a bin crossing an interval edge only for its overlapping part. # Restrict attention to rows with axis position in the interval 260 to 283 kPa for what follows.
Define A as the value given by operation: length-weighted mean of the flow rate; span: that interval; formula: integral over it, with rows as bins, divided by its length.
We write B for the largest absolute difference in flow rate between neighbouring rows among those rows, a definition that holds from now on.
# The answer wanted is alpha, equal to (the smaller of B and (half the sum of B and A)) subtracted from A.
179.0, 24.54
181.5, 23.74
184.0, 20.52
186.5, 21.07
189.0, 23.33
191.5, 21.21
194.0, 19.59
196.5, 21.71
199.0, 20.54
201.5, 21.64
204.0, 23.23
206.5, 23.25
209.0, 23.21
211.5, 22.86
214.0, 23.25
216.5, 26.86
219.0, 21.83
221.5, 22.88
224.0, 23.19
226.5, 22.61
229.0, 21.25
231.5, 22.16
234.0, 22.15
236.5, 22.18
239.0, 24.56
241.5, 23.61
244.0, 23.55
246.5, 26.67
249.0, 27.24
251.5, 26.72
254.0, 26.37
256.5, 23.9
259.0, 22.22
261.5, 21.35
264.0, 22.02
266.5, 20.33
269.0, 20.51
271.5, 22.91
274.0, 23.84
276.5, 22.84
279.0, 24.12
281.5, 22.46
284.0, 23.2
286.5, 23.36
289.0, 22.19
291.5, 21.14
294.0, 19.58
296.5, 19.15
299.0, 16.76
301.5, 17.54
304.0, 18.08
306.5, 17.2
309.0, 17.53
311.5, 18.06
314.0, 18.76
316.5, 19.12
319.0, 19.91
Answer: 19.9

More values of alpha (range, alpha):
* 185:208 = 19.5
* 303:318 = 17.3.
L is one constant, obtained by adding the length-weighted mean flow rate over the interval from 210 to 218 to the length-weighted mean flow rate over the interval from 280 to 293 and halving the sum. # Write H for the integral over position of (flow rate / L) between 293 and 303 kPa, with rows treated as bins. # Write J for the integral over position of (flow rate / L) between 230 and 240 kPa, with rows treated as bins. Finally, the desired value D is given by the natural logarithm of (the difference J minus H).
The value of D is 0.6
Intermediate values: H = 7.8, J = 9.7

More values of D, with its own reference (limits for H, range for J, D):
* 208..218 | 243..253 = -0.1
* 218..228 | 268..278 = -6.9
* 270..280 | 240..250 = -0.2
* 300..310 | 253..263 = 0.9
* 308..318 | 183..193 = 0.3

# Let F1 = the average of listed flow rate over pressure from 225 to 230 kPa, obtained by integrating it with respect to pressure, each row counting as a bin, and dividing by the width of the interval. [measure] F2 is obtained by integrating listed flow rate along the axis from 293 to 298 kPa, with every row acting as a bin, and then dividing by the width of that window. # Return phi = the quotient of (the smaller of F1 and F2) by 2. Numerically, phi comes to 9.6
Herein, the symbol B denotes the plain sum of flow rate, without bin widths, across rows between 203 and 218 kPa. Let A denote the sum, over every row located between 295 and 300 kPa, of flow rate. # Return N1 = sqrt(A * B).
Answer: 72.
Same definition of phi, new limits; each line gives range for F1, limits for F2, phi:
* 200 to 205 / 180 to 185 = 11.2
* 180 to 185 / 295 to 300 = 9.0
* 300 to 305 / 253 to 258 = 8.9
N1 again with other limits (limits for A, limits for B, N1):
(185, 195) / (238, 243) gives 64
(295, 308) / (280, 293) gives 100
